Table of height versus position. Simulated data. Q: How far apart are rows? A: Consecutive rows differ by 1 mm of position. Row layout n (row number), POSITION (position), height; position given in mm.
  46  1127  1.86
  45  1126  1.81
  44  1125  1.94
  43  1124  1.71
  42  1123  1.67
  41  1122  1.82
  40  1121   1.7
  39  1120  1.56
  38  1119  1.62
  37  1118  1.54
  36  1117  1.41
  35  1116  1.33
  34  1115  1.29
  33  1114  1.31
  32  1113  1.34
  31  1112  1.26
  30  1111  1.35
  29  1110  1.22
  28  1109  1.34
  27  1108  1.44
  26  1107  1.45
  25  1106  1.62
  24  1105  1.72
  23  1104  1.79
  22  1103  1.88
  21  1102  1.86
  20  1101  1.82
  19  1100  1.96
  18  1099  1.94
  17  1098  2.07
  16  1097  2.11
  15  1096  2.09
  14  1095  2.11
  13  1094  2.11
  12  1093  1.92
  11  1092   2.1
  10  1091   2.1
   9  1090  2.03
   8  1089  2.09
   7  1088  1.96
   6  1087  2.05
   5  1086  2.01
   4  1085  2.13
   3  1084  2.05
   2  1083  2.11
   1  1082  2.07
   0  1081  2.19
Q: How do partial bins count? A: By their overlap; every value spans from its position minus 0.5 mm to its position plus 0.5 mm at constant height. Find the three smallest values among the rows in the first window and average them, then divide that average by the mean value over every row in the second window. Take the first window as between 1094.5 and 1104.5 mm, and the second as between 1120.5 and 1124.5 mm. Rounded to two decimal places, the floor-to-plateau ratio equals 1.06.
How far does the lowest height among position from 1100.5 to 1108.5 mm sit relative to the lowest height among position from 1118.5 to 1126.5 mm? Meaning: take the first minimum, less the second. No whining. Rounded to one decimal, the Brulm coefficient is -0.1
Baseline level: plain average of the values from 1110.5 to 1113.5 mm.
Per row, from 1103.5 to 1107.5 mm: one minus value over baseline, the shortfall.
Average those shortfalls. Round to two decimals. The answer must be -0.25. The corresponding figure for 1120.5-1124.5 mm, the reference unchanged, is -0.31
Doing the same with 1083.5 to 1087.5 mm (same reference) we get -0.56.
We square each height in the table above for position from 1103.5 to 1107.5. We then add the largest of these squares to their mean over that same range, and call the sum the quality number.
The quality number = 5.9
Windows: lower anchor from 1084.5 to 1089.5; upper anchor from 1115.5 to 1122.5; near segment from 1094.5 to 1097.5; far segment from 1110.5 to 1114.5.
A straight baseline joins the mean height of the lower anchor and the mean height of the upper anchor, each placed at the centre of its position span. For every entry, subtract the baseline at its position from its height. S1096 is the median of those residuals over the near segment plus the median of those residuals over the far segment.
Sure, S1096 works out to -0.15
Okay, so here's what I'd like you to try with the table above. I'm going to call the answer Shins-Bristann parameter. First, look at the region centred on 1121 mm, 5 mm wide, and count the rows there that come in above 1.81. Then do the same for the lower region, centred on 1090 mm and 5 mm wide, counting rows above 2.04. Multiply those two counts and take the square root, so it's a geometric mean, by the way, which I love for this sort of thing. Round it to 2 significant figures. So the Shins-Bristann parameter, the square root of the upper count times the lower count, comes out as 1.7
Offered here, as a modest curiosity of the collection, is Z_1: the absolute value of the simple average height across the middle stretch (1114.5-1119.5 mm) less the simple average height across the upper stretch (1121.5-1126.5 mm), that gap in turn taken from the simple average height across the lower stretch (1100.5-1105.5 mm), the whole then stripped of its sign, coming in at 1.46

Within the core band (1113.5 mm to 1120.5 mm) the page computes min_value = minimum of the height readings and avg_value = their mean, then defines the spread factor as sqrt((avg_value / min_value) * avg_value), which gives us 1.27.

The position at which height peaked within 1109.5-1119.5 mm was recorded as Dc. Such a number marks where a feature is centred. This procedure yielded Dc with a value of 1119 mm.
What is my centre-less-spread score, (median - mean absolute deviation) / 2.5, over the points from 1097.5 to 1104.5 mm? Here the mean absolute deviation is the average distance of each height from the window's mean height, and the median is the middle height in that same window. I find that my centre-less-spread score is 0.72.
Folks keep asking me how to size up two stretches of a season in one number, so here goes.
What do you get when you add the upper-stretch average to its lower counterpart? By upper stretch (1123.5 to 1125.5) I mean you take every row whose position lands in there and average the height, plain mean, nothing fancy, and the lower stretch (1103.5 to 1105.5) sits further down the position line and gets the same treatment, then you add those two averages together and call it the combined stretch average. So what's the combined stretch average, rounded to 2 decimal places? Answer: 3.58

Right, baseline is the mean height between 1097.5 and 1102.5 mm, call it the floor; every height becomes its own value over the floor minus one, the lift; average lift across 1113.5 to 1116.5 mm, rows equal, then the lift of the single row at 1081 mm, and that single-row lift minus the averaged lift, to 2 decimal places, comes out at 0.46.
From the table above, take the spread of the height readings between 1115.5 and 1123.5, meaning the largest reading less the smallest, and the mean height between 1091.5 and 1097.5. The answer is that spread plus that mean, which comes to 2.56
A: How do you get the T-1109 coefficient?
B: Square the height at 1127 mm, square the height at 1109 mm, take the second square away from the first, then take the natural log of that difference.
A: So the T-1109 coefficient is 0.51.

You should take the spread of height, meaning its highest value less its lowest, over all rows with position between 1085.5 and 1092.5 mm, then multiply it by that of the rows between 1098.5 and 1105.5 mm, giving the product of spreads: 0.034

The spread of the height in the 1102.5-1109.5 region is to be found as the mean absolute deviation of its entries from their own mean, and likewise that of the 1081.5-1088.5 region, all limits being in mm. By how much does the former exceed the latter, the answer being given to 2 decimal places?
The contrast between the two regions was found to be 0.13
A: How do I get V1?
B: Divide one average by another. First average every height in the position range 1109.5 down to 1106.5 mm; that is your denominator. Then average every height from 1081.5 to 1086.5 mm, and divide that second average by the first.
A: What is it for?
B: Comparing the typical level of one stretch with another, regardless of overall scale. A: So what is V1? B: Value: 1.5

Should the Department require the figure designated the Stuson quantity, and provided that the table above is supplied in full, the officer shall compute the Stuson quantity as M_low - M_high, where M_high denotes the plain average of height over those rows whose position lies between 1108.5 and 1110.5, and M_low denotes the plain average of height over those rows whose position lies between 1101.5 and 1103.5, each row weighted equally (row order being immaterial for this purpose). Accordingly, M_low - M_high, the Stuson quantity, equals 0.59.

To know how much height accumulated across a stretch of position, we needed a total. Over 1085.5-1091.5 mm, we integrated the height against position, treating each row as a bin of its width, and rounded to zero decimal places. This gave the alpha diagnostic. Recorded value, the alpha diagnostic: 12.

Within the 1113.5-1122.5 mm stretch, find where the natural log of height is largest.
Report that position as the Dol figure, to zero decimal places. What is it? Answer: 1122 mm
